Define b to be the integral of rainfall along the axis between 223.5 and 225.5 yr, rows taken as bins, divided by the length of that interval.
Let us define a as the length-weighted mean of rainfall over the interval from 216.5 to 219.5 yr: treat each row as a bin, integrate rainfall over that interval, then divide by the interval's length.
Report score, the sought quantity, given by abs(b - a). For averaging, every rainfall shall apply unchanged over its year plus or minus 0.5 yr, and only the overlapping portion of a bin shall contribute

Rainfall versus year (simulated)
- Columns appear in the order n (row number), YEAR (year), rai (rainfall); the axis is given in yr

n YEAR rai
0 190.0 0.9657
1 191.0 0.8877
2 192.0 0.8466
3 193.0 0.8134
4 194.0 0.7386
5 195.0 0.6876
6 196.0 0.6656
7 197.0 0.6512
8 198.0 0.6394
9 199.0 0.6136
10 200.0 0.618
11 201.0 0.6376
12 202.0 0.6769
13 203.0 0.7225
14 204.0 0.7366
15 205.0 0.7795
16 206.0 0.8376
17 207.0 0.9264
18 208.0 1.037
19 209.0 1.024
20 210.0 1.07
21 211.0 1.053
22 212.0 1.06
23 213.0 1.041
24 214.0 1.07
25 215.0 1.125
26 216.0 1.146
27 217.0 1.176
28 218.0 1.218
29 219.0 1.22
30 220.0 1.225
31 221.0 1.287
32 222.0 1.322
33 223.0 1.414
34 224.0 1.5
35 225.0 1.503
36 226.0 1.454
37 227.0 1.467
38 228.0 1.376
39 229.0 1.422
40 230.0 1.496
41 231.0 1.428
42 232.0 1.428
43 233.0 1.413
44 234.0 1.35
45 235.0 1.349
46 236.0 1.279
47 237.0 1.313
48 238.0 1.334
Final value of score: 0.3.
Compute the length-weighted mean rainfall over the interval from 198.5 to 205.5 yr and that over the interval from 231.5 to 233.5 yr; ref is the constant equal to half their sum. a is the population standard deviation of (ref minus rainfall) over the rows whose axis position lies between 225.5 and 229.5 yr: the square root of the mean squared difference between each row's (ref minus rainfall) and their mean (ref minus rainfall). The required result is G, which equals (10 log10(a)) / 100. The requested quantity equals -0.145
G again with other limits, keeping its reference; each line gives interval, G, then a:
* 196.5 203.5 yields -0.146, 0.035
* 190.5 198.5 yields -0.105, 0.090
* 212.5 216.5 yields -0.138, 0.042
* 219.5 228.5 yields -0.103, 0.093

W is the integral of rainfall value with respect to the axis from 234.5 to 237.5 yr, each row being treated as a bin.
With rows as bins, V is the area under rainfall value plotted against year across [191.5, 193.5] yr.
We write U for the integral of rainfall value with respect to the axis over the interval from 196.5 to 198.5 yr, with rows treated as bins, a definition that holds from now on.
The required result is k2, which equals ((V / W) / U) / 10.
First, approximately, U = 1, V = 1.7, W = 3.9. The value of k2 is 0.033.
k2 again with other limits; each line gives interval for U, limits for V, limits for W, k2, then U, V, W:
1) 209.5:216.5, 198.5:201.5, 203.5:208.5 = 0.006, 8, 1.9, 4.3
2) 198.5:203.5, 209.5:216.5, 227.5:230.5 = 0.054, 3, 7.6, 4.3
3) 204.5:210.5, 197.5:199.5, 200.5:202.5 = 0.017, 6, 1.3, 1.3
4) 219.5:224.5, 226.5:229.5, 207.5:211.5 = 0.015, 7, 4.3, 4.2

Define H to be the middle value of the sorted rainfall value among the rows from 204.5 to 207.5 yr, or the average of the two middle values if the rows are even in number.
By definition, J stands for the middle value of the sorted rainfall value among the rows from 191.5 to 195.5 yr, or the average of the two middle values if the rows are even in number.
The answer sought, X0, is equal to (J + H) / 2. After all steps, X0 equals 0.81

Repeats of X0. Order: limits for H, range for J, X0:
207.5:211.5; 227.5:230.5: 1.23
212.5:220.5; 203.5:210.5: 1.04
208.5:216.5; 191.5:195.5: 0.92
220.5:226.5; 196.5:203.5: 1.04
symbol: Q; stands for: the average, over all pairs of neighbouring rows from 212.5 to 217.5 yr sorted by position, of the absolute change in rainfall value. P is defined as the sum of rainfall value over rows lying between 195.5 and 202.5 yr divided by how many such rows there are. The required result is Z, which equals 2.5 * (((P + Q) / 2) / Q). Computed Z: 25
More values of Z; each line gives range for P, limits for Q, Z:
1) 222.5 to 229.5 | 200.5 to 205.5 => 52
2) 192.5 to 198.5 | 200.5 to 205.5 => 26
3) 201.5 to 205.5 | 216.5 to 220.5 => 57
